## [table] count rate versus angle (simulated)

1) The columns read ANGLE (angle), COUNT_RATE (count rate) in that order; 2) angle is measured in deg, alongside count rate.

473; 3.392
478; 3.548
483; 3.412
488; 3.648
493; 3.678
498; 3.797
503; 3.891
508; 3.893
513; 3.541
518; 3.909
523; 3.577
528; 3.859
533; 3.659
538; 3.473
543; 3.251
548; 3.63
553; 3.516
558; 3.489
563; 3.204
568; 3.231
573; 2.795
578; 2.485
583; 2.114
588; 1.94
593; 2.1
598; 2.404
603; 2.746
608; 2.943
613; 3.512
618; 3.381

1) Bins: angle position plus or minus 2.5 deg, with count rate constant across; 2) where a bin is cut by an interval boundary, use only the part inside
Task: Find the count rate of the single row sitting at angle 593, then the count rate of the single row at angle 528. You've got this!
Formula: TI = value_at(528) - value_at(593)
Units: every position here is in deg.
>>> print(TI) 1.8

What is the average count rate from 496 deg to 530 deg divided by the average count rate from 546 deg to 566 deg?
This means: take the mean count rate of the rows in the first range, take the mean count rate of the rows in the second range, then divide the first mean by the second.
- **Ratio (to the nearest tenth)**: 1.1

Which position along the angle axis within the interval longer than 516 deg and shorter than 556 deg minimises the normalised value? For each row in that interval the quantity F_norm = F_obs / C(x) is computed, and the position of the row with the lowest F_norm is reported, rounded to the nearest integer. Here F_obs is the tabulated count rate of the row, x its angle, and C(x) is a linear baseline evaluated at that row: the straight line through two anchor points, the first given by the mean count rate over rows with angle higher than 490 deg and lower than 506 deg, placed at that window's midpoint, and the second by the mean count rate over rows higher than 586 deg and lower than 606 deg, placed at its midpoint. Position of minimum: 543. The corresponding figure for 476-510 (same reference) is 483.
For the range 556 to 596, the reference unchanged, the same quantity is 588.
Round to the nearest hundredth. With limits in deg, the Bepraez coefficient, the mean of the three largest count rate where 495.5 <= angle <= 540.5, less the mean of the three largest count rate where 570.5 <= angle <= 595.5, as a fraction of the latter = 0.58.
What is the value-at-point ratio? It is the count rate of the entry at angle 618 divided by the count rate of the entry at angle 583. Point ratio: 1.60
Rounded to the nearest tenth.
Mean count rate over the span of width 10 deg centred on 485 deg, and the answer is 3.5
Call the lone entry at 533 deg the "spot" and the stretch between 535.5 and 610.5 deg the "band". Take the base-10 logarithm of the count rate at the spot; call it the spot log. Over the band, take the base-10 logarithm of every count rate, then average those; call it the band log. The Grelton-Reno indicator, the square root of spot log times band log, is 0.505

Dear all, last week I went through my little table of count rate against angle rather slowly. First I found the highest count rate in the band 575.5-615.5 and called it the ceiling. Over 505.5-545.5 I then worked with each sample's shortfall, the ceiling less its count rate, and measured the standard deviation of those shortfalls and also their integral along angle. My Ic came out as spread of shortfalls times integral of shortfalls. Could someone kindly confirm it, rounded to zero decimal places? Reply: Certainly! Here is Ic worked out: -1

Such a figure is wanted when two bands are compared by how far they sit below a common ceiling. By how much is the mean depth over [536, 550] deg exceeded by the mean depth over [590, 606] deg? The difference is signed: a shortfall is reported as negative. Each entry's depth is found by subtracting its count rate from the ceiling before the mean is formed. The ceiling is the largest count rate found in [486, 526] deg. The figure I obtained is 1.0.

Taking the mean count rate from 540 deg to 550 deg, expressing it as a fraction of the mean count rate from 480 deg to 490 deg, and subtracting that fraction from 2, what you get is 1.03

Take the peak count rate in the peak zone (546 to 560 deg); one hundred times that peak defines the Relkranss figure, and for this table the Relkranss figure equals 363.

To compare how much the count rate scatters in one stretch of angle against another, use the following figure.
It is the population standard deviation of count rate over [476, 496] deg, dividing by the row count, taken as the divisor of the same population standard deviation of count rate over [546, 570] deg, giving 1.6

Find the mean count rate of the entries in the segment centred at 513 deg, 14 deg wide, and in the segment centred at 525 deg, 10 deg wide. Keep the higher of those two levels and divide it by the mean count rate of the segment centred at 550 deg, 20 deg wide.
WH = 1.09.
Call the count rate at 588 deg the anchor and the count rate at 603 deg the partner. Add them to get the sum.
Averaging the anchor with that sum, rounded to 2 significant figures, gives 3.3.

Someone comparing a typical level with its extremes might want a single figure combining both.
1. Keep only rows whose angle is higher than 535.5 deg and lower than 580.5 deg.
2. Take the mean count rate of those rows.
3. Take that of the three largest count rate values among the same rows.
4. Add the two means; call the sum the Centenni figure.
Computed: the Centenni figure 6.8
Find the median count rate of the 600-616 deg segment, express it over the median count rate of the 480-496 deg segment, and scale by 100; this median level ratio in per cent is 81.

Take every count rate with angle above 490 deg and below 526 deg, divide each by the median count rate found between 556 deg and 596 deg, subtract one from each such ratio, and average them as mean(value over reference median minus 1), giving 0.42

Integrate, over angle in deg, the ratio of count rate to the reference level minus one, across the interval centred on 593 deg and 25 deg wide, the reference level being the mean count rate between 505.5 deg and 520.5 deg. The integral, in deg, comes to -10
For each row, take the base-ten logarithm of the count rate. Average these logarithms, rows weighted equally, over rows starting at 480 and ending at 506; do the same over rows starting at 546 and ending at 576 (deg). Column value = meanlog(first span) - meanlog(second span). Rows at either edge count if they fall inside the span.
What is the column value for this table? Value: 0.05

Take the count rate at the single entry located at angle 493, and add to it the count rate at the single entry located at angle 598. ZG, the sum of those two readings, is 6.1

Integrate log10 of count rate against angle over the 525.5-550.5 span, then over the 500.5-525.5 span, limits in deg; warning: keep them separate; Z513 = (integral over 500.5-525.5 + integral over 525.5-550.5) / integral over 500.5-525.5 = 1.96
